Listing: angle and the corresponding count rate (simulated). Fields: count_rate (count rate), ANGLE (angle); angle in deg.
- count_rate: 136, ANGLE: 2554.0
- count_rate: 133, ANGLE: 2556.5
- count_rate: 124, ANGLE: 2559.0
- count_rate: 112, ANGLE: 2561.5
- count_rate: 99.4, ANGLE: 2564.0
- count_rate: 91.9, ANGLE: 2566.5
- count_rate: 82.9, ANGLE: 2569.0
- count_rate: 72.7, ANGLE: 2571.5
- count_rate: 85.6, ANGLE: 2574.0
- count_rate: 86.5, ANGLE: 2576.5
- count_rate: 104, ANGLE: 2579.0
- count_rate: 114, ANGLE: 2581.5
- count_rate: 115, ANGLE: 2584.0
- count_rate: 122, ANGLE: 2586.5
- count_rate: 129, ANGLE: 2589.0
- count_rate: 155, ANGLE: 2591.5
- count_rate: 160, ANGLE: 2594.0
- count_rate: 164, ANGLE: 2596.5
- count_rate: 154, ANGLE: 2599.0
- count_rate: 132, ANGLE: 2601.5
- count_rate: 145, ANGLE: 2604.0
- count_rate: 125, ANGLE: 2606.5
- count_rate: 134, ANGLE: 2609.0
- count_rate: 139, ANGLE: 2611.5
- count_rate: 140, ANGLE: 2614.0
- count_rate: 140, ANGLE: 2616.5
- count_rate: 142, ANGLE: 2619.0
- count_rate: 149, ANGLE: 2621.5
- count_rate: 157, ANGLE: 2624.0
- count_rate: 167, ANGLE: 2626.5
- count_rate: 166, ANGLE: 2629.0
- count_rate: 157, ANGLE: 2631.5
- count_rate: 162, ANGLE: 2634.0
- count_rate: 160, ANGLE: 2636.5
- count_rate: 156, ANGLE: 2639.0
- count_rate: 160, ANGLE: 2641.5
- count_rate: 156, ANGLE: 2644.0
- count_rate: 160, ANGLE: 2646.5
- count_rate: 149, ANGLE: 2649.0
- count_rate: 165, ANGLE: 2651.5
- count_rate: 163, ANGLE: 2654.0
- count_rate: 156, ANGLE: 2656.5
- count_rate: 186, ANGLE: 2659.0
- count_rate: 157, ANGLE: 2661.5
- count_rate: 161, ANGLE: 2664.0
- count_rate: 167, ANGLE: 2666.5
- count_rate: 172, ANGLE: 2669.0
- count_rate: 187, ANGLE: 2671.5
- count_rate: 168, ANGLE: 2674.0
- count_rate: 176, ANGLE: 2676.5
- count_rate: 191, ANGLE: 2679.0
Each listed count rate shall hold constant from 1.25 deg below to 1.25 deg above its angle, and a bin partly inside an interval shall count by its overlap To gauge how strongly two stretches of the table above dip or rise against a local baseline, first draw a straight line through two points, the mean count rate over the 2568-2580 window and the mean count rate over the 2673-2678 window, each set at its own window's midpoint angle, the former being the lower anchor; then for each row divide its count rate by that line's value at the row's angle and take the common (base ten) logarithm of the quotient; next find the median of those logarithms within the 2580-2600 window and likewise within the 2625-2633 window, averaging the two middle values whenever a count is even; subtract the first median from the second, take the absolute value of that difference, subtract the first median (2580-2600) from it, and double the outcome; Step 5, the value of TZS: -0.19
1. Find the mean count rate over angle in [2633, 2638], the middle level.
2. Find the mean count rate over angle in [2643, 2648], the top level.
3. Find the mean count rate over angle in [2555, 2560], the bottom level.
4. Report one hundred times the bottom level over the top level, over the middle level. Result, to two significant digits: 0.51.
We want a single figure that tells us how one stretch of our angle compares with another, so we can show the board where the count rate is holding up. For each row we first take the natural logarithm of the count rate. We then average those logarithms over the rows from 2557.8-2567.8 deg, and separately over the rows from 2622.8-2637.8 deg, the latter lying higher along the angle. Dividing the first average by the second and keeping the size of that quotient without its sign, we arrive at 0.92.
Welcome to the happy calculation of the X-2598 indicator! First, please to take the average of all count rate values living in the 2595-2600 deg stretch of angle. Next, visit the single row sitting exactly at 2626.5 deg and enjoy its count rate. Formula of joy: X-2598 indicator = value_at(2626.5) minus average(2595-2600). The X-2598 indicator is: 8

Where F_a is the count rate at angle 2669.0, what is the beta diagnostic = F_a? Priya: 172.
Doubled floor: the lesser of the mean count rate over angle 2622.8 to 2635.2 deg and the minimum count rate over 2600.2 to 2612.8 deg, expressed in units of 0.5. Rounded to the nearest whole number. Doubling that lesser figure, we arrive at 250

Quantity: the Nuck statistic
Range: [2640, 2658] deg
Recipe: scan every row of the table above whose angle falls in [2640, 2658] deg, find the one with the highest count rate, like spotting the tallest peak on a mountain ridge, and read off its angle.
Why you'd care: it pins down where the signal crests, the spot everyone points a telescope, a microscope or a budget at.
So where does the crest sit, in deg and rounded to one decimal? 2651.5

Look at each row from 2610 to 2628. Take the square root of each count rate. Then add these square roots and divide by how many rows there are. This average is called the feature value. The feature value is 12.1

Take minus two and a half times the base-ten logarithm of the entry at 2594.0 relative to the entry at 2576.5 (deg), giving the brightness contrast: -0.67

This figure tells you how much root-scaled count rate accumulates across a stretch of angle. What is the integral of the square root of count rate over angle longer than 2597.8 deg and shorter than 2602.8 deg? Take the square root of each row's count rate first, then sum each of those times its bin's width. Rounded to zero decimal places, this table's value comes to 60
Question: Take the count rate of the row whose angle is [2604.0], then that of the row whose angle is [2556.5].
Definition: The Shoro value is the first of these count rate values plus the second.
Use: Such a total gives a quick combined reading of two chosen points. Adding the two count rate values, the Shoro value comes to 278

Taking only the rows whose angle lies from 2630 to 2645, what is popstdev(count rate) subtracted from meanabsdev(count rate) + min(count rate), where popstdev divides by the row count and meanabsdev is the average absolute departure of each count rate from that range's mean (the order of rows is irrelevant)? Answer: 156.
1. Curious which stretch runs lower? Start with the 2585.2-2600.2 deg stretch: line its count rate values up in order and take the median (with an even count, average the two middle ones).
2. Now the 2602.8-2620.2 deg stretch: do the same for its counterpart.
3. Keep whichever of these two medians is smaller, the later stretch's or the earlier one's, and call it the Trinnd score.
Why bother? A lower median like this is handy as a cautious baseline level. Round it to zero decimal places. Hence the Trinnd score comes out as 140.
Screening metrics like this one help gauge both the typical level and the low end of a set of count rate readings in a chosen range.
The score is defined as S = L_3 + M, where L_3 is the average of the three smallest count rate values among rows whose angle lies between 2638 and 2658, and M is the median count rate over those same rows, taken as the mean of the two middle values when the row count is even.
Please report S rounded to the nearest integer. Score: 312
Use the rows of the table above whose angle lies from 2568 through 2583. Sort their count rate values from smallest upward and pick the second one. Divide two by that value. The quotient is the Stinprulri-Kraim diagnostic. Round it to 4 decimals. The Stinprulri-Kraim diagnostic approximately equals 0.0241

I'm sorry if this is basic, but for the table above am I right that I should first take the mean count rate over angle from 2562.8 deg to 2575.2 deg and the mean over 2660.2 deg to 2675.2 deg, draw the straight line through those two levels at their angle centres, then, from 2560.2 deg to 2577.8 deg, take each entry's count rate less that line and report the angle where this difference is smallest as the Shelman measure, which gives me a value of 2571.5 deg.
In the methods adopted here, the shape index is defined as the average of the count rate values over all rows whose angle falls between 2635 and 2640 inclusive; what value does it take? 158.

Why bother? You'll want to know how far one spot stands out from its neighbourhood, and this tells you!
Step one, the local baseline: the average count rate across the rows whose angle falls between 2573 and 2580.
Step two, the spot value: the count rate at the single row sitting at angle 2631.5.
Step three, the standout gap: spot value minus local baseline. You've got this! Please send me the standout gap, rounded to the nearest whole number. 65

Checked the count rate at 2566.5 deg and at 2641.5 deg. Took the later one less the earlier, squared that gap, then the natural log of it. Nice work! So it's 8.44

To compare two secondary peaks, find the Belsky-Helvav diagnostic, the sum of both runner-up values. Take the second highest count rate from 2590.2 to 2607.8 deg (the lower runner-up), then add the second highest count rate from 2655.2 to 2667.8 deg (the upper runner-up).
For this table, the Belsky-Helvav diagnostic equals 327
